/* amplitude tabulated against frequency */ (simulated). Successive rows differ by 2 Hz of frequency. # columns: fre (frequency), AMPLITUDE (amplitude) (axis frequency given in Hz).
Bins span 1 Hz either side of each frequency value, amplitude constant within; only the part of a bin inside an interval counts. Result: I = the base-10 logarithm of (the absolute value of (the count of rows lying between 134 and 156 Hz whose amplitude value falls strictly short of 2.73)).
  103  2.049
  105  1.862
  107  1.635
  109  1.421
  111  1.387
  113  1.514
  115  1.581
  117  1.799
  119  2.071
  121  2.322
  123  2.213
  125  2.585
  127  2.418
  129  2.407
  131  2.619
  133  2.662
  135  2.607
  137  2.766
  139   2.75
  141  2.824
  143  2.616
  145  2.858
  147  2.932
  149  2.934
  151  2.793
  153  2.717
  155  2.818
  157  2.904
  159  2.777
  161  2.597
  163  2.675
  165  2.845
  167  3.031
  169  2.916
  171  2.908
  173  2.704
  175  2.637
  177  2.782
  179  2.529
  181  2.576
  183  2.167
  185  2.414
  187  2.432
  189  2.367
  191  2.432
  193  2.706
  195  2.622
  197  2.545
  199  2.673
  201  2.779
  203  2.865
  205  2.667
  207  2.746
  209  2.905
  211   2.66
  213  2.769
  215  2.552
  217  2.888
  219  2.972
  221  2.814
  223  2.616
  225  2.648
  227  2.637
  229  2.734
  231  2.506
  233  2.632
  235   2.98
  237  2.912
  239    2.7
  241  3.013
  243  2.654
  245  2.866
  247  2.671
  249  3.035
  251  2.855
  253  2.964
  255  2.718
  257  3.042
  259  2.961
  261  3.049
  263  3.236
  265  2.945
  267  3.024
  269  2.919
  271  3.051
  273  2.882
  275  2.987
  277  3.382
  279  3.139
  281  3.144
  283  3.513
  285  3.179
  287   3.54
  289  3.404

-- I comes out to 0.48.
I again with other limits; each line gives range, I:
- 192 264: 1.20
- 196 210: 0.48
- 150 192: 1.08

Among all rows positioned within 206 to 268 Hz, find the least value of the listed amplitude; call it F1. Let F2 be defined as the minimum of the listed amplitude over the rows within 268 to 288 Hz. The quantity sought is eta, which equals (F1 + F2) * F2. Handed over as 15.5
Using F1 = 2.506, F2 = 2.882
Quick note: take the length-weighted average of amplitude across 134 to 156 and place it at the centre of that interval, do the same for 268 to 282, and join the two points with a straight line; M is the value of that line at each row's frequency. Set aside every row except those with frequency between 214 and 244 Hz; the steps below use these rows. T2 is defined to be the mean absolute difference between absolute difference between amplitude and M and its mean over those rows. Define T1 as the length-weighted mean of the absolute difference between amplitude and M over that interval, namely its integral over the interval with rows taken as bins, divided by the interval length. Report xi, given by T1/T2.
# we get 1.63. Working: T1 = 0.22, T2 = 0.138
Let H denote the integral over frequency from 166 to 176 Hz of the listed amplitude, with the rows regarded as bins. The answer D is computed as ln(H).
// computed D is 3.35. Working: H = 28.4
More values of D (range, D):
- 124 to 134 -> 3.23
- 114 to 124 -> 2.99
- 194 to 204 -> 3.29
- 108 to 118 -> 2.73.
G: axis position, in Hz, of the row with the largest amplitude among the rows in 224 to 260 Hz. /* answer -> 257 Hz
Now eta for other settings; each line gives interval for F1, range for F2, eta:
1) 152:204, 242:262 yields 12.8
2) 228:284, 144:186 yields 10.1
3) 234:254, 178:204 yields 10.4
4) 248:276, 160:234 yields 10.6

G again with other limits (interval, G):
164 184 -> 167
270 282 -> 277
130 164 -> 149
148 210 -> 167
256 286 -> 283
